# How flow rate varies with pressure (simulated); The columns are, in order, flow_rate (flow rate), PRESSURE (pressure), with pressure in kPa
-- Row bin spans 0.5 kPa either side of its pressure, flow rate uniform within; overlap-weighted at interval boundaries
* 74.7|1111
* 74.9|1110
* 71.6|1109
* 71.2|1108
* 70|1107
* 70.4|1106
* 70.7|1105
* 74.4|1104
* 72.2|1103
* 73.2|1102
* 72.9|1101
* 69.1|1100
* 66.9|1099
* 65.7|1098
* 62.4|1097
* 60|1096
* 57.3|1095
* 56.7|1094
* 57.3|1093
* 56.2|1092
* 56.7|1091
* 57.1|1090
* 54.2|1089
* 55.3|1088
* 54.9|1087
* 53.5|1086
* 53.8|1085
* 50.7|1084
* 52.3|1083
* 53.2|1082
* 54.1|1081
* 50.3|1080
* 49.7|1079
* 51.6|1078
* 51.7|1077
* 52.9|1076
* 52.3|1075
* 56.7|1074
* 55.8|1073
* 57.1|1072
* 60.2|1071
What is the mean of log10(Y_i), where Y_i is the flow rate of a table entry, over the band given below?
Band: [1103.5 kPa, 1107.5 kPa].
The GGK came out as 1.85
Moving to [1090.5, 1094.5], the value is 1.75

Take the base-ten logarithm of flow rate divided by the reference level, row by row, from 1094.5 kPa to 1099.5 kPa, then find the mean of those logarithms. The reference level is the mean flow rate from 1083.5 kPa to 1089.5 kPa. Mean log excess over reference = 0.065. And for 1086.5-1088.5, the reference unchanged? 0.011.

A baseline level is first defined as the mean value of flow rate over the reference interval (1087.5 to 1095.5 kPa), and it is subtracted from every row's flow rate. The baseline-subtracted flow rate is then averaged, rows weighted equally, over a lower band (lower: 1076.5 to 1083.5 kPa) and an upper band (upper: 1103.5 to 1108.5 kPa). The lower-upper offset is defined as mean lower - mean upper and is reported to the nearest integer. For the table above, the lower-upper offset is -19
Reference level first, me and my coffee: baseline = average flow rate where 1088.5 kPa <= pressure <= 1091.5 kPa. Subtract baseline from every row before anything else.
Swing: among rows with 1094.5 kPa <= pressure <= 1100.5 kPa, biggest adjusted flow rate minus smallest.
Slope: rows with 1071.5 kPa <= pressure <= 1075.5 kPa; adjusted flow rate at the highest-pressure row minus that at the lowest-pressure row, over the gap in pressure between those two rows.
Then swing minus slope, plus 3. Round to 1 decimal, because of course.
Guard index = 16.4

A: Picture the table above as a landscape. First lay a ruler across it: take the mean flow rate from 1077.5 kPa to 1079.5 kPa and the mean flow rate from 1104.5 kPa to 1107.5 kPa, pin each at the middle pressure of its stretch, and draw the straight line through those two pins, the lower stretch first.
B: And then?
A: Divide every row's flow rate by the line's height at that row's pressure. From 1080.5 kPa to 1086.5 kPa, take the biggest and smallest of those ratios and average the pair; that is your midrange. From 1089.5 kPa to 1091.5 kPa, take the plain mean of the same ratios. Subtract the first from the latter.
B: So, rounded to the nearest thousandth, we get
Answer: -0.020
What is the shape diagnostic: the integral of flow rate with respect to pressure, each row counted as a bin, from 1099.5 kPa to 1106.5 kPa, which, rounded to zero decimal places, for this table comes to 503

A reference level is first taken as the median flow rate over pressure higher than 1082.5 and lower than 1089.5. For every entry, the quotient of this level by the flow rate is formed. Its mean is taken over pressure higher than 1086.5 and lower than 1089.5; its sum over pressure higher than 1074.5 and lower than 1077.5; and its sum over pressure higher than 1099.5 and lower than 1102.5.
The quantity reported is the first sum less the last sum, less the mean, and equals -0.15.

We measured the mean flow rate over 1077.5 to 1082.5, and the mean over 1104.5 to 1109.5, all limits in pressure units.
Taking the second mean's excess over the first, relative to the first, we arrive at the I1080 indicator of 0.37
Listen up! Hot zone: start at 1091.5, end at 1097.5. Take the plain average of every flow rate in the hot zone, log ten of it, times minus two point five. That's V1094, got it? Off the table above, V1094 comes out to -4.41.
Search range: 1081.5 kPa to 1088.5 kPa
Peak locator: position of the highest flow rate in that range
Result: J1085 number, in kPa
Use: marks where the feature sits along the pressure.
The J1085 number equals 1088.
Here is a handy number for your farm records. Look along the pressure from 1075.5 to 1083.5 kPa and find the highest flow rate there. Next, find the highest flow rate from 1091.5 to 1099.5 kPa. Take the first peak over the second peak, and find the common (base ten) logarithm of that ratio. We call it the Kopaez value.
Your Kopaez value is -0.092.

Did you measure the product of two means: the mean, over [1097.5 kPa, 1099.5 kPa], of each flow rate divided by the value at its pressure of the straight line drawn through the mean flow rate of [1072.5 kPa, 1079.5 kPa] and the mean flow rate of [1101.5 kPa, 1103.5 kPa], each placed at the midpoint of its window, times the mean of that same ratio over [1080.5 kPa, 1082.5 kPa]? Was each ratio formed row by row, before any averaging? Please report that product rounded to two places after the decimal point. 0.89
